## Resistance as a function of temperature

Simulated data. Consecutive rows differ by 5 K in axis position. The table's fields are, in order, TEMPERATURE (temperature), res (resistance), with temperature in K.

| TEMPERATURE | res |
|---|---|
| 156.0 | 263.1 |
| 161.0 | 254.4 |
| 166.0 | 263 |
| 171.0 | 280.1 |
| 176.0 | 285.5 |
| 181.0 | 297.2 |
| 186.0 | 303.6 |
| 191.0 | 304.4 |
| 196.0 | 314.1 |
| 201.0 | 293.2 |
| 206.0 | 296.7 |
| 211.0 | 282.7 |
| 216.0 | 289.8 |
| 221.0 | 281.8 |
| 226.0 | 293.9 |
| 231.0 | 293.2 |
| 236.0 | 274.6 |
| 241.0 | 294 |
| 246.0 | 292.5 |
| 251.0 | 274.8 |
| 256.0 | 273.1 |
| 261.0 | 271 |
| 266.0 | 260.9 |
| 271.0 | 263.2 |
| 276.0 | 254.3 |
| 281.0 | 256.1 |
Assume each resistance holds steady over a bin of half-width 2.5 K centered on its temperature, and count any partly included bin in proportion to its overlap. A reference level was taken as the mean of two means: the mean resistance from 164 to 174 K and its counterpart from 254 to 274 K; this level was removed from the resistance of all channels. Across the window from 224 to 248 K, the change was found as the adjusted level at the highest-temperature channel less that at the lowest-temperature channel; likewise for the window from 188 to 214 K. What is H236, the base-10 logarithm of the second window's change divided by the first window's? 1.2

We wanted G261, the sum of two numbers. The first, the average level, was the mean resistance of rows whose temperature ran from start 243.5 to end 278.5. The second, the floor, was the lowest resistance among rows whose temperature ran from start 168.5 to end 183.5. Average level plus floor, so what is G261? 550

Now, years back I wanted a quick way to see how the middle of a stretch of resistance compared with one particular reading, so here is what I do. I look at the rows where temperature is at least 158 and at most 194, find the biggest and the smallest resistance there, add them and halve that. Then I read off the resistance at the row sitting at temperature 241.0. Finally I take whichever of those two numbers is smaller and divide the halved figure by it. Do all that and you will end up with 1.00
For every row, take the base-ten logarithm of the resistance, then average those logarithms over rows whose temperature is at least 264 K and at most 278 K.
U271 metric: 2.41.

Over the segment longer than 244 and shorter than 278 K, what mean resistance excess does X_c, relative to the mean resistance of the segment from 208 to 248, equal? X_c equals -18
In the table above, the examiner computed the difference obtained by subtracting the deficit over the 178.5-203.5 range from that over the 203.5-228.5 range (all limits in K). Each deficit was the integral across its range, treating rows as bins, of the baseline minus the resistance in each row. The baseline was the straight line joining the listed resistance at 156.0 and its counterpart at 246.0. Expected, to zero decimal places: 542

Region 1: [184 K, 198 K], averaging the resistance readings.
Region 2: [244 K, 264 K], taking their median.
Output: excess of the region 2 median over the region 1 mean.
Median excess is -33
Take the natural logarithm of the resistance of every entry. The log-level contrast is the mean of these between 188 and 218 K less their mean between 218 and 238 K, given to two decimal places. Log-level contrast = 0.04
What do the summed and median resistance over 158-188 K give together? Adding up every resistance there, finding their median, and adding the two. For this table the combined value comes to 1967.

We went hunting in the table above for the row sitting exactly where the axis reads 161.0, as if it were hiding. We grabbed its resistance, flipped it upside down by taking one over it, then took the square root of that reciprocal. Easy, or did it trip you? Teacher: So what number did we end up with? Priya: 0.0627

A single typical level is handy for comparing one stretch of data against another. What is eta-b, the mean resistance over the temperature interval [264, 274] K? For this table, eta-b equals 262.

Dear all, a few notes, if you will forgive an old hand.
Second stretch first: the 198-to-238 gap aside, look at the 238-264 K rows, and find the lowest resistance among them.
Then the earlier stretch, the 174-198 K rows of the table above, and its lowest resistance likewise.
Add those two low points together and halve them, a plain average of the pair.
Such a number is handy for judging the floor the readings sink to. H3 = 278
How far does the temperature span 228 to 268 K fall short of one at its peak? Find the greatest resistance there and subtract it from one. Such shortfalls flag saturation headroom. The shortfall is -293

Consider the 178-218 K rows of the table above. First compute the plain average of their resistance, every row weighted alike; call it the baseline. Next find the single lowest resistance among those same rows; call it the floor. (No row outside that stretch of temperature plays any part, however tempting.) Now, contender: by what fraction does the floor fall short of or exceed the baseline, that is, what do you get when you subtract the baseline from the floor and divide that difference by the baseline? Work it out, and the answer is -0.050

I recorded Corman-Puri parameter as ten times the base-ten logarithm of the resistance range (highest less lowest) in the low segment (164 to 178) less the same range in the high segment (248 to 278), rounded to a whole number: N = 3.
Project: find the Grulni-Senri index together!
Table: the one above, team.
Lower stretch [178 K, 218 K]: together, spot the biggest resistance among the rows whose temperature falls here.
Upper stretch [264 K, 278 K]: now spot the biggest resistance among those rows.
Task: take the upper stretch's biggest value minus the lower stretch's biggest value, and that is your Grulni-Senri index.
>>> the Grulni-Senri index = -51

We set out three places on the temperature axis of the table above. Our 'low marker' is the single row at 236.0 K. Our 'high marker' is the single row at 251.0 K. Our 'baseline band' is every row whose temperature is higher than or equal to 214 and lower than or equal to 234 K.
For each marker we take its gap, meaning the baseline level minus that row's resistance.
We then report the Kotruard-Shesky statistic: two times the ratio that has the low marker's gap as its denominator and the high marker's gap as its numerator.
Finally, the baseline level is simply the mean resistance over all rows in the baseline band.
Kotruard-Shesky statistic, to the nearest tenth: 2.0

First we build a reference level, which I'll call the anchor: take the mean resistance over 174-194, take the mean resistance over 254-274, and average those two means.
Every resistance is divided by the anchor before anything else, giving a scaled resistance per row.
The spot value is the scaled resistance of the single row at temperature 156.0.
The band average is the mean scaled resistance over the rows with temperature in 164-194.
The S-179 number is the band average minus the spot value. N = 0.09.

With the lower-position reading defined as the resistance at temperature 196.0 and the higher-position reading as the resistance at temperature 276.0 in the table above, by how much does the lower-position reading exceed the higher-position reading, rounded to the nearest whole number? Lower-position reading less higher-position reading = 60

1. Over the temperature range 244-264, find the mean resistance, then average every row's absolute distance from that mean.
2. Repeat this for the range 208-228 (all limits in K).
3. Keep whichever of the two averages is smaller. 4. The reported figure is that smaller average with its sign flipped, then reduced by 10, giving -14.8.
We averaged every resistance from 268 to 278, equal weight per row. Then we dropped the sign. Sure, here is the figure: 259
